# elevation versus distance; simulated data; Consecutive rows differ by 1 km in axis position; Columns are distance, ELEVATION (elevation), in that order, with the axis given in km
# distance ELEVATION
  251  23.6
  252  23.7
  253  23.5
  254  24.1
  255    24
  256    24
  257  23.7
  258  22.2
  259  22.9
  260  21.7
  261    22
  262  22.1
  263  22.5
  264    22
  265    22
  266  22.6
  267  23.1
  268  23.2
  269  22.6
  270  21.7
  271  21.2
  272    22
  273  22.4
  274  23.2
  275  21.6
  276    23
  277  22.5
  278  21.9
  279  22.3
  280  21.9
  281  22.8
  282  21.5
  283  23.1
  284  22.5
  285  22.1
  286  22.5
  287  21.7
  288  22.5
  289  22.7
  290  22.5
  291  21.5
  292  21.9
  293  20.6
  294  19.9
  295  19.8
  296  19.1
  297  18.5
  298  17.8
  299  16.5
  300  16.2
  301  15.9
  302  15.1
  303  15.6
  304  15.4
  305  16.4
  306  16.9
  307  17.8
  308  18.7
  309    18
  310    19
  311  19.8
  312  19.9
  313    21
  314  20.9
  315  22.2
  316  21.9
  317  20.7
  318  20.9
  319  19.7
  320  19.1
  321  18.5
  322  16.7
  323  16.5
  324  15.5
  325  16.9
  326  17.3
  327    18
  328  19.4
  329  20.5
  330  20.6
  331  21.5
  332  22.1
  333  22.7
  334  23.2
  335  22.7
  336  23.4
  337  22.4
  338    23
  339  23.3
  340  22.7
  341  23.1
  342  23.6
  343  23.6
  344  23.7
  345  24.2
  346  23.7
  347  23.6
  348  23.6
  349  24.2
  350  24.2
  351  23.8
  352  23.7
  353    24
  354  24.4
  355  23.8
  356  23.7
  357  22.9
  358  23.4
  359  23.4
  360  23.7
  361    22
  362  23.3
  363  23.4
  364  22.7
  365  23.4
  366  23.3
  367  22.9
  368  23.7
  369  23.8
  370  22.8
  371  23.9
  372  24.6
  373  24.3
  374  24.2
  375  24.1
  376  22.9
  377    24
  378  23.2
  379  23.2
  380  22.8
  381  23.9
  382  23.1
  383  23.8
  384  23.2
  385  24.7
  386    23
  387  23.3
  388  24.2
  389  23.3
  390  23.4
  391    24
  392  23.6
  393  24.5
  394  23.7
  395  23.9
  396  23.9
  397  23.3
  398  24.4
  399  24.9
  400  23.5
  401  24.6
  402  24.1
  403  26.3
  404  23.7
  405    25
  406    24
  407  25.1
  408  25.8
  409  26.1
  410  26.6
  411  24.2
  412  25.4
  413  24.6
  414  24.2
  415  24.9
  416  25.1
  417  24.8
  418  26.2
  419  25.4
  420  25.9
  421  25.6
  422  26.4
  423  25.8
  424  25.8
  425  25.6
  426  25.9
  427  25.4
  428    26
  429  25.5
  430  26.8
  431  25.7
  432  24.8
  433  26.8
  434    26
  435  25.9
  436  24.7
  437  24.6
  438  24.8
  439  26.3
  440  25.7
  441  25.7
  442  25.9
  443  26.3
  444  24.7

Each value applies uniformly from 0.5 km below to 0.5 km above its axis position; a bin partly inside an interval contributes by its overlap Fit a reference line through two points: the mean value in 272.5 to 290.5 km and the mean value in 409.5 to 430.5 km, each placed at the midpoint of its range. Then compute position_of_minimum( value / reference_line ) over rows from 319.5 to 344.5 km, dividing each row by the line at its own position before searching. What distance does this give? 324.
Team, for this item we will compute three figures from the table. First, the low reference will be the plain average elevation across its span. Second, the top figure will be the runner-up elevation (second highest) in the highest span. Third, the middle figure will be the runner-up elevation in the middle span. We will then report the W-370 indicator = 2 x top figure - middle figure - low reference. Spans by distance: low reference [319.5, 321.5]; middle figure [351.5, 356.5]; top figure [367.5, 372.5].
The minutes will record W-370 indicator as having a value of 5.0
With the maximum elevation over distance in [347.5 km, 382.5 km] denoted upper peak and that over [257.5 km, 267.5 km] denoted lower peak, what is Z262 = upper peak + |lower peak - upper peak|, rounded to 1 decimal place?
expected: 26.1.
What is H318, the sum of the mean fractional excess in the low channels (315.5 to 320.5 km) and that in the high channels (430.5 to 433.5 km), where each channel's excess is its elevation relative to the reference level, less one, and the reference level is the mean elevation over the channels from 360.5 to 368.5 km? 0.002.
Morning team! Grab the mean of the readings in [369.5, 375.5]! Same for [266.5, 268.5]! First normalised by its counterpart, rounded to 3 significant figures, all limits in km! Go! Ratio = 1.04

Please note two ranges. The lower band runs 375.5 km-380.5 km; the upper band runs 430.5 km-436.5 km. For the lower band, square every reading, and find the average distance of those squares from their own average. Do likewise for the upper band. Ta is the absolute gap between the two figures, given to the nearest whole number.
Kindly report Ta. 16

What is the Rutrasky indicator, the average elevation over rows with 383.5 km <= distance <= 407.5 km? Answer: 24.1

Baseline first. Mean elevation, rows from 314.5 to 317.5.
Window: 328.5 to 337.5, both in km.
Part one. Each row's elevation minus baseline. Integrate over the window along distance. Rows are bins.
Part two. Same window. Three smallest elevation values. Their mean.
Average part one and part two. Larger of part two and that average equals 21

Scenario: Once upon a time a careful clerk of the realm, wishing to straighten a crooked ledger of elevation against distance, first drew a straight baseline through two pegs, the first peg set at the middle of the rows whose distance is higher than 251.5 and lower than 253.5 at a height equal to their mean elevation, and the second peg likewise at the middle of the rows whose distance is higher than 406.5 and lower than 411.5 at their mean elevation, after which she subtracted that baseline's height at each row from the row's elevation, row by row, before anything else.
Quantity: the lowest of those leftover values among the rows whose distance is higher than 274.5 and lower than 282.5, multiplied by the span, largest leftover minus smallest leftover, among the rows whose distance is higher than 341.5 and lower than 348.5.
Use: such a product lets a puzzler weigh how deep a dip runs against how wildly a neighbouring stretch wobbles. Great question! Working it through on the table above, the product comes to -1.6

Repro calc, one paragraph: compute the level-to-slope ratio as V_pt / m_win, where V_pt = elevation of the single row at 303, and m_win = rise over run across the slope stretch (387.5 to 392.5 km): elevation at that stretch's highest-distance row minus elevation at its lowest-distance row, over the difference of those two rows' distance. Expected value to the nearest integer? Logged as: -104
